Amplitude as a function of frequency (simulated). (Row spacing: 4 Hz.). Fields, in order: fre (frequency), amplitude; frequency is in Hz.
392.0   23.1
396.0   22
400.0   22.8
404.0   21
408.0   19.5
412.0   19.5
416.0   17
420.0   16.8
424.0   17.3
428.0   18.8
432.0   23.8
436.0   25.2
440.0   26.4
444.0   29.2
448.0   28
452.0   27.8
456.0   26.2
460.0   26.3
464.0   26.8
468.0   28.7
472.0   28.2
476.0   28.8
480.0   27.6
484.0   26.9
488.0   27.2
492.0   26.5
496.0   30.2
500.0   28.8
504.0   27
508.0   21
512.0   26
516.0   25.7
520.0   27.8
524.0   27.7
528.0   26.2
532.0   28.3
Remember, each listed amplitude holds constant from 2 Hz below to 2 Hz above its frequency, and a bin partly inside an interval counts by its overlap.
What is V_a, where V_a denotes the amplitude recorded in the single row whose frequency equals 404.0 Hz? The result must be 21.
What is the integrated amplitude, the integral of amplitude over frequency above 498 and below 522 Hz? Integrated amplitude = 625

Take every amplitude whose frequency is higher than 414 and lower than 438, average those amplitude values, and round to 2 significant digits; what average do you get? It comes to 20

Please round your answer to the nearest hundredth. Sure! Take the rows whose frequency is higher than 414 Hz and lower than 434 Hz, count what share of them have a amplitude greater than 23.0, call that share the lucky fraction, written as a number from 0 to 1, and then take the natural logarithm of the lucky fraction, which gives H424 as -1.61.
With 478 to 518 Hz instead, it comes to -0.11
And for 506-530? -0.18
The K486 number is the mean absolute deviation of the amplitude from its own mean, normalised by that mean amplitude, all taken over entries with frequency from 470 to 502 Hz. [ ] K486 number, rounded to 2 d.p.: 0.03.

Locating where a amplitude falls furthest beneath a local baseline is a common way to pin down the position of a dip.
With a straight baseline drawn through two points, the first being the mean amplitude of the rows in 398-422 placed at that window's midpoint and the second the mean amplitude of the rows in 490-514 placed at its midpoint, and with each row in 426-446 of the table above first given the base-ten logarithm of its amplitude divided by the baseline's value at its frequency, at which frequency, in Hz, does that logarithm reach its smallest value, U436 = 428.0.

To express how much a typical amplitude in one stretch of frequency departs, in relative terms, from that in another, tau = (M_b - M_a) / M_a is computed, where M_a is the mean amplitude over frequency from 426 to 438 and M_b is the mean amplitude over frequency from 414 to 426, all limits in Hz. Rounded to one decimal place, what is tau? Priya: -0.2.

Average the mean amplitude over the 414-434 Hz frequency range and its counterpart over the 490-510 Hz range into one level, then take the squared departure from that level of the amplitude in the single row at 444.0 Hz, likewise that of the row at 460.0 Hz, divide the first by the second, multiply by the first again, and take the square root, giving 12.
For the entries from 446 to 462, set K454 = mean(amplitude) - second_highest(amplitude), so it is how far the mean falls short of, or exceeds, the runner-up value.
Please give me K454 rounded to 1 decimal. -0.7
